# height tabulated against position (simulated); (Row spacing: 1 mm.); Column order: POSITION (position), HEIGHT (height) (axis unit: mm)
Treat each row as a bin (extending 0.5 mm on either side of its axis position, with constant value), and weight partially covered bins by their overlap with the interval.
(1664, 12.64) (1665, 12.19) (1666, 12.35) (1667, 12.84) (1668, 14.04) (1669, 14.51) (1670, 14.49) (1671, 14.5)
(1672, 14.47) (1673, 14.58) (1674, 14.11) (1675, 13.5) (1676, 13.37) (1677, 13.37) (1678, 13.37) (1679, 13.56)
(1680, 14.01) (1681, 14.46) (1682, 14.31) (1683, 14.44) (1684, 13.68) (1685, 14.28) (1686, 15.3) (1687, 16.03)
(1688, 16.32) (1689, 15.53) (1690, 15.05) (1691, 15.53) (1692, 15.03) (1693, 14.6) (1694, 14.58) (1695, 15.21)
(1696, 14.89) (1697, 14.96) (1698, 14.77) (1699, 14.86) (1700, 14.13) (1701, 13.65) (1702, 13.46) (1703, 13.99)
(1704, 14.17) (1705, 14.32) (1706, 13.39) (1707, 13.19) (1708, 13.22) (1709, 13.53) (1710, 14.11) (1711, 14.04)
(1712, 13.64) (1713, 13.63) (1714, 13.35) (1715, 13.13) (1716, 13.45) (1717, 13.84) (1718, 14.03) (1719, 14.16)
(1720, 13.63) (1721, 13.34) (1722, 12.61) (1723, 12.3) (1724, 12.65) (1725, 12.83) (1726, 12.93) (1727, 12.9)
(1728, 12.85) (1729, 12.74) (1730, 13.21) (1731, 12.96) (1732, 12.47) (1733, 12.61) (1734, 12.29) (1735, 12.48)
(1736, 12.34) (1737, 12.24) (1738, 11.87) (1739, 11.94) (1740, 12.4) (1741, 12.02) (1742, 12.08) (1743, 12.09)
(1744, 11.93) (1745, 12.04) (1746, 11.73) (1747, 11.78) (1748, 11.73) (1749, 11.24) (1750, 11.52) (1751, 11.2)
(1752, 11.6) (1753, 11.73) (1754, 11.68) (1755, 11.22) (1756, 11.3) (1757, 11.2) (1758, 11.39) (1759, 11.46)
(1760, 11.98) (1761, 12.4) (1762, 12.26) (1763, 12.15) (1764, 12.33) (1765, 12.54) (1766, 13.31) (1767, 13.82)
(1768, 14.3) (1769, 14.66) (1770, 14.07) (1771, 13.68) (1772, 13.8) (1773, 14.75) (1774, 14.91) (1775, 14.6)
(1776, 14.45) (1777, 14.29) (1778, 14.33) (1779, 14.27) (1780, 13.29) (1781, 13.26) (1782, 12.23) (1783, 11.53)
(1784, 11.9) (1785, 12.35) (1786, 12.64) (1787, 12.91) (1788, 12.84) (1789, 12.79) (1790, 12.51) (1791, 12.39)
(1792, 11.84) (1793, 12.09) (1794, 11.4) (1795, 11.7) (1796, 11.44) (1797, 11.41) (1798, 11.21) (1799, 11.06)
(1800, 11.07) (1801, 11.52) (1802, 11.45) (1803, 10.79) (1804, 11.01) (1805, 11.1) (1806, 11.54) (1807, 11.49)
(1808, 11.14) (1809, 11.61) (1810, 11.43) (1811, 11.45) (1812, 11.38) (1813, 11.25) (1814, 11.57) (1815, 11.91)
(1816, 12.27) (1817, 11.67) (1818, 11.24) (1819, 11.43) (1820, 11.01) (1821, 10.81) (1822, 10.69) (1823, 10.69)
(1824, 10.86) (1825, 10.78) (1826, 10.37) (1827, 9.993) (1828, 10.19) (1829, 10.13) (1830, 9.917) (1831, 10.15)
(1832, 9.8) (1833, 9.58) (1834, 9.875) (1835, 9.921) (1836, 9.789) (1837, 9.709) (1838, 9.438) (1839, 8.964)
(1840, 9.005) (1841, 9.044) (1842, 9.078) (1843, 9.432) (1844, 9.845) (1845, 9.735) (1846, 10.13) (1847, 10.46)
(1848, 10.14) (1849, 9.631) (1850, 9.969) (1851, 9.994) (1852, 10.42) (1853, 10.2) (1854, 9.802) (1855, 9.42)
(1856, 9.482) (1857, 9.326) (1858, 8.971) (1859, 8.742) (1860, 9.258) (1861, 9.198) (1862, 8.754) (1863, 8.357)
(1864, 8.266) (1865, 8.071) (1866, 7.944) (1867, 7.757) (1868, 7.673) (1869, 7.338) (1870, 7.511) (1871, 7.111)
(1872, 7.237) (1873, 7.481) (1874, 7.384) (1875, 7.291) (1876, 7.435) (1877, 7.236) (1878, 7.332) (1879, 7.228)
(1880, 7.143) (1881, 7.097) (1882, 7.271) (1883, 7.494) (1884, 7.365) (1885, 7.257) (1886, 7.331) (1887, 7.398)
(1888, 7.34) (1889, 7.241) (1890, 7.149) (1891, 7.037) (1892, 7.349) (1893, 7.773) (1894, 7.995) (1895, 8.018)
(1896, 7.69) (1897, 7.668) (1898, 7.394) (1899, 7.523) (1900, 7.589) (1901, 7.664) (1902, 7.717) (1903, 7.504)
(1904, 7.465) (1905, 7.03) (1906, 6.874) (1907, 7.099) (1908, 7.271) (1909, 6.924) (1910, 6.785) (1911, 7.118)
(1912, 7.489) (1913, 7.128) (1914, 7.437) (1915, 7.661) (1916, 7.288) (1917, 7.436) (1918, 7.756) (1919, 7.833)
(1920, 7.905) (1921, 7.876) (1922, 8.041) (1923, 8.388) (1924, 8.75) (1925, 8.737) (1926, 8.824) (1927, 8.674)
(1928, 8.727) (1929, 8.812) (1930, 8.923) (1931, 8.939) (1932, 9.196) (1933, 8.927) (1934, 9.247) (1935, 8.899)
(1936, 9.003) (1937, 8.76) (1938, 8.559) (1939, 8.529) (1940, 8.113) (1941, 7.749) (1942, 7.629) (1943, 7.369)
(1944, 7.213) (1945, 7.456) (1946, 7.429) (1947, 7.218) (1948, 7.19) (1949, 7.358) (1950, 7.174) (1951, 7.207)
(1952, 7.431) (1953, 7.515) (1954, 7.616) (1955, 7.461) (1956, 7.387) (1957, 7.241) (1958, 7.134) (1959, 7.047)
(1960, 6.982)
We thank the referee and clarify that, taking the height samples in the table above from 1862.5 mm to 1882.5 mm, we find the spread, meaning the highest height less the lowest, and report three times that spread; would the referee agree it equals 3.8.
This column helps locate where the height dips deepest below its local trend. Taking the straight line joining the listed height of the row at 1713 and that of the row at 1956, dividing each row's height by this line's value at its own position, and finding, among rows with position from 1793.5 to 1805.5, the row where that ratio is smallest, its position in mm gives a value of 1803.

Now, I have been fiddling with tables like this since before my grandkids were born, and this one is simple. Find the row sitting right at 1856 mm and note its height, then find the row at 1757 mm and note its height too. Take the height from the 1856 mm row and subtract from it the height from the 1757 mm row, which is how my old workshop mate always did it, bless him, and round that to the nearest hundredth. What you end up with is -1.72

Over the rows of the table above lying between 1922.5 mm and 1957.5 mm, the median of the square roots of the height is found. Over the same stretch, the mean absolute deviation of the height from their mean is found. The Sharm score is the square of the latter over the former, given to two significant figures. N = 0.17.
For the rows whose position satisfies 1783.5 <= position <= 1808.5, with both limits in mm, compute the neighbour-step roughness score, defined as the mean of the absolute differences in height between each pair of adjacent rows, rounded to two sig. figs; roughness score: 0.26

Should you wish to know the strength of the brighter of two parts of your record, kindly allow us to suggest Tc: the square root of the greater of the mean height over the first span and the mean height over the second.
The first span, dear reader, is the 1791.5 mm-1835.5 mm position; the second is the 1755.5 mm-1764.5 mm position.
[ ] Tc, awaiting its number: 3.44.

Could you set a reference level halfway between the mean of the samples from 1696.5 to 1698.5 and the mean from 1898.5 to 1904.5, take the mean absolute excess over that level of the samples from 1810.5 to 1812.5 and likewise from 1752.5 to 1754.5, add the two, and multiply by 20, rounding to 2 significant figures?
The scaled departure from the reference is 14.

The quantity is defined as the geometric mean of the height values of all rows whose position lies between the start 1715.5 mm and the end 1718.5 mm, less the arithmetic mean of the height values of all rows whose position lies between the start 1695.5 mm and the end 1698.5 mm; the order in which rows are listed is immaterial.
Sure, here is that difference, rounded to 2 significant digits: -1.1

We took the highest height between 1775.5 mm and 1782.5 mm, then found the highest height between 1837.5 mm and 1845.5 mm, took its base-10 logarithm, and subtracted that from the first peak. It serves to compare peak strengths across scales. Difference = 13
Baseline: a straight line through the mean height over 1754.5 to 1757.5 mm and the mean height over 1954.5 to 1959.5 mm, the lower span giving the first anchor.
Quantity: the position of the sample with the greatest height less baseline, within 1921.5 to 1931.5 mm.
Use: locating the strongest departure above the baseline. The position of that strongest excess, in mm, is 1931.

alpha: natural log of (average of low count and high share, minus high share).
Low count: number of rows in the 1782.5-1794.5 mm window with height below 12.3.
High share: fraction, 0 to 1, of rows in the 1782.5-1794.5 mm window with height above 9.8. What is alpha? 0.69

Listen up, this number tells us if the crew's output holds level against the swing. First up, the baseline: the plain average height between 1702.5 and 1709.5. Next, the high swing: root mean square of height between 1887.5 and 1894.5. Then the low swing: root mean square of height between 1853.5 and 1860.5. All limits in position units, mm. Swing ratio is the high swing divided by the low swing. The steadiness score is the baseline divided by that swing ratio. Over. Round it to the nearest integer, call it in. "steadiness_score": 17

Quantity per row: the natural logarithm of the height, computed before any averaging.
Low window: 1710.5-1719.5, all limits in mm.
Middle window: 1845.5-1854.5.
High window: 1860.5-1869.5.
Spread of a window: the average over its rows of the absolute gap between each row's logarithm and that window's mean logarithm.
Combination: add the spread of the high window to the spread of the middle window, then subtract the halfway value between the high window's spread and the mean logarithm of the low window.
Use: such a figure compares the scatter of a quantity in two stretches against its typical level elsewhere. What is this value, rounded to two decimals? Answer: -1.26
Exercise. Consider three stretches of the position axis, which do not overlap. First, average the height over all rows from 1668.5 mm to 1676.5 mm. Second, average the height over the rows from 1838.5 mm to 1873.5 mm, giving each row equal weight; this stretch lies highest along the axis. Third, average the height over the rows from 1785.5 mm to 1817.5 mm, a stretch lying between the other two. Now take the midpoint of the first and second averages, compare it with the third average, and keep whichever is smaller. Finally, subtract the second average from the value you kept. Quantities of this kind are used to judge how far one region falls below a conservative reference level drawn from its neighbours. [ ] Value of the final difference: 2.6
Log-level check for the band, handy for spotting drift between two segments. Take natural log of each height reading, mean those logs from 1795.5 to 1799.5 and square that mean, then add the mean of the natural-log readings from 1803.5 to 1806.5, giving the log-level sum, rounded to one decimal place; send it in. 8.3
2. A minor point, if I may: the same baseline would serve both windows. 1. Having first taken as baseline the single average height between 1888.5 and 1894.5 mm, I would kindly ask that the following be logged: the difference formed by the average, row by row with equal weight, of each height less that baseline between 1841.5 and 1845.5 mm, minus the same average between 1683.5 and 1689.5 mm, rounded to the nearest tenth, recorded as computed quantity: -5.7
